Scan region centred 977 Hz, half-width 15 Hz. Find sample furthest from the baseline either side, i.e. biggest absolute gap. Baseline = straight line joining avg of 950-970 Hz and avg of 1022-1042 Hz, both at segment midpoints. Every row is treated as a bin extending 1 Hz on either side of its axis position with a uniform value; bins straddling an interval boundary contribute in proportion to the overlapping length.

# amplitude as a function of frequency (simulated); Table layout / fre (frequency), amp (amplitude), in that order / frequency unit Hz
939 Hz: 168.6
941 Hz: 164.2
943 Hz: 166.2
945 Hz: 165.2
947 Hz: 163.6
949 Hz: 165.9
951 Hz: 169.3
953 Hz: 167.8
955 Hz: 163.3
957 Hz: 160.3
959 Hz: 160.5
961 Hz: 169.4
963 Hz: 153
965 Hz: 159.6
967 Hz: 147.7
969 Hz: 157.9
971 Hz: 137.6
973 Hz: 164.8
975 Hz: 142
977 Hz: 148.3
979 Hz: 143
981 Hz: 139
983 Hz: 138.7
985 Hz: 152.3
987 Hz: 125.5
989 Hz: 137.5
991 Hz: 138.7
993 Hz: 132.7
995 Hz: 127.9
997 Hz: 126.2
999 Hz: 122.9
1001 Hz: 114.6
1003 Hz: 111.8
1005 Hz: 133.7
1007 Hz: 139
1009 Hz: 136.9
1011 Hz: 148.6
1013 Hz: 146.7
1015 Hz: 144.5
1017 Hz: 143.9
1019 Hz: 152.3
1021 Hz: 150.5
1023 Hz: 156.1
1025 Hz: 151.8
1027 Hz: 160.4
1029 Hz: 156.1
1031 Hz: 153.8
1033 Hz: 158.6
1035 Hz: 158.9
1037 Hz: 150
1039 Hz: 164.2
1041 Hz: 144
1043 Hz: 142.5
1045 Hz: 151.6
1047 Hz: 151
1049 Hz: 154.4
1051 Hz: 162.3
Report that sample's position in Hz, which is 987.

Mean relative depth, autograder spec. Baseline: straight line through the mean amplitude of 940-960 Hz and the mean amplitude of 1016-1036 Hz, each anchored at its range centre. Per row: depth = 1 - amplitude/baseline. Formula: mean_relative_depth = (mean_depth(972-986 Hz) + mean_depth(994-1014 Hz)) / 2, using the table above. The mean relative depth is 0.13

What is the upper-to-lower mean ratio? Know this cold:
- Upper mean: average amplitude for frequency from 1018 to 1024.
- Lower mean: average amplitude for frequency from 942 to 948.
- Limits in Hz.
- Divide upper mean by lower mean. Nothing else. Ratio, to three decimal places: 0.927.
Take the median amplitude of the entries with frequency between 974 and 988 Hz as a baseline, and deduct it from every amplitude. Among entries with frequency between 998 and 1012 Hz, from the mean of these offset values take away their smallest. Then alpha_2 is 18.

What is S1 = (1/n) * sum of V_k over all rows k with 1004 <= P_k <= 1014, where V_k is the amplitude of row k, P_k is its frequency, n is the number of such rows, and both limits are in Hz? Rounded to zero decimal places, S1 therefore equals 141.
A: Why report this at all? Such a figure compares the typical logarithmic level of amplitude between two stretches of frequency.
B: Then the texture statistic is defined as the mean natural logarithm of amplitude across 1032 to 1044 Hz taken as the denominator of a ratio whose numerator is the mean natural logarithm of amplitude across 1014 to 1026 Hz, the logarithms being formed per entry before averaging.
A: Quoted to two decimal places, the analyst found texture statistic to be 1.00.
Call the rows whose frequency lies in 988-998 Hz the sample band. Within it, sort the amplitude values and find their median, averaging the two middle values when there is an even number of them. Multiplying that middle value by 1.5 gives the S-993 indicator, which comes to 199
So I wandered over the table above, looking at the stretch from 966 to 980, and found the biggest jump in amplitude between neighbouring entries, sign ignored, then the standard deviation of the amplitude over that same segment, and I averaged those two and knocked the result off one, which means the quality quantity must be -17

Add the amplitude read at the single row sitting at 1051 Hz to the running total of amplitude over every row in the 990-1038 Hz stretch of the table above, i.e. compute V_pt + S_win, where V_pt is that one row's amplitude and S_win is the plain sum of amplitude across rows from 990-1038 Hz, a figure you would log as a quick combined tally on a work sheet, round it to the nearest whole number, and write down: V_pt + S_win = 3579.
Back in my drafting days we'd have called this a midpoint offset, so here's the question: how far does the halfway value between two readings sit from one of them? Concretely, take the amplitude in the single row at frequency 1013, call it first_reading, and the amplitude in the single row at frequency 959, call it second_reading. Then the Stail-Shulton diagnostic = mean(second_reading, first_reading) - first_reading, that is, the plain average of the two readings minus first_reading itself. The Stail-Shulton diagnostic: 6.9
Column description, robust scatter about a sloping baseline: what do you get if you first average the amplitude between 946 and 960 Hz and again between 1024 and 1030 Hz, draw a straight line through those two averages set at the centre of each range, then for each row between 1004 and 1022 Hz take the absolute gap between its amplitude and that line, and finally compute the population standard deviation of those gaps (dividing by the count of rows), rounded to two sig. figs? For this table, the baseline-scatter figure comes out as 6.5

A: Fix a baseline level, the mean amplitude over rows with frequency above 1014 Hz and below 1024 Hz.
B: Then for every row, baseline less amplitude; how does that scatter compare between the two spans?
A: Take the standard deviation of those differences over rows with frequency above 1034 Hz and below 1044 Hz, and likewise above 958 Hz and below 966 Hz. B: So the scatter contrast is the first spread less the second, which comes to 3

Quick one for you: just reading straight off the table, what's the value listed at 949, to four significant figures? 165.9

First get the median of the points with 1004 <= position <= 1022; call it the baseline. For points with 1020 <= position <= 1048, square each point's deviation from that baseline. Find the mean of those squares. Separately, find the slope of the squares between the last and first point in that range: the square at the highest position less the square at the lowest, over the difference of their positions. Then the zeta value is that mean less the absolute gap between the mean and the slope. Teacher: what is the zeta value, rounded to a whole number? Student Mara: 0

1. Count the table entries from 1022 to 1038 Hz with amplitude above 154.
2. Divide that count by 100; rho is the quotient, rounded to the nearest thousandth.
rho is 0.050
